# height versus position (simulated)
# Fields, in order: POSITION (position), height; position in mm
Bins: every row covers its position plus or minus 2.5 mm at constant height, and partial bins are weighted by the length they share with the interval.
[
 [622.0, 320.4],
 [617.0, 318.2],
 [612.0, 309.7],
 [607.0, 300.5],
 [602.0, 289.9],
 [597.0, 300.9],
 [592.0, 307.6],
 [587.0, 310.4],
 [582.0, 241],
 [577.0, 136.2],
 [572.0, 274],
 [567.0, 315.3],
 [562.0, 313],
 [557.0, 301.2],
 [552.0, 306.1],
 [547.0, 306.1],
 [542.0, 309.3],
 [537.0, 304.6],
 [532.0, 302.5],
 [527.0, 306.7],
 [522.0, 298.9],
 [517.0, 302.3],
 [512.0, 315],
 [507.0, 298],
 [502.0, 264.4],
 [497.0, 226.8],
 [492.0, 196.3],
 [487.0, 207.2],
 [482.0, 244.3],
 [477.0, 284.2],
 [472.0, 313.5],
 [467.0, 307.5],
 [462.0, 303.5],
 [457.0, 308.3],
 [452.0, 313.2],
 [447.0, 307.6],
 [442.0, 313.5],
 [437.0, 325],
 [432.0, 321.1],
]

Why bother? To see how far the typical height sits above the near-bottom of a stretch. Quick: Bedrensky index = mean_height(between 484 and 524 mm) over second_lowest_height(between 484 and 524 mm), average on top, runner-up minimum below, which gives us 1.27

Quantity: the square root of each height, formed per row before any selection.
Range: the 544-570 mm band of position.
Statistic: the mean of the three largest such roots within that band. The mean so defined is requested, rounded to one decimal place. 17.6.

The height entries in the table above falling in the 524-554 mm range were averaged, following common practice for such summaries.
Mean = 306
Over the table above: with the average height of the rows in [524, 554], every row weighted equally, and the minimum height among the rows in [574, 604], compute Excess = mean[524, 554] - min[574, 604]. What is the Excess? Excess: 170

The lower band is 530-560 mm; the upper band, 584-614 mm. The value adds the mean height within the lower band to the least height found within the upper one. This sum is 595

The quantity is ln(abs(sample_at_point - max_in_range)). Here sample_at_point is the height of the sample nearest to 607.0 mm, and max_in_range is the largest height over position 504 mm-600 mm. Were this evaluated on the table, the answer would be 2.7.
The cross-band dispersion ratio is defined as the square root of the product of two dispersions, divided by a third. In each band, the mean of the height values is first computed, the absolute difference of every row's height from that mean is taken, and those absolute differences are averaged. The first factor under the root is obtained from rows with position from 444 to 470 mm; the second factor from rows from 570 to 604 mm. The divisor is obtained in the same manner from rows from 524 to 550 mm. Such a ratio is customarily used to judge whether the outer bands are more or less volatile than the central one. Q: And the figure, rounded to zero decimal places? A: 5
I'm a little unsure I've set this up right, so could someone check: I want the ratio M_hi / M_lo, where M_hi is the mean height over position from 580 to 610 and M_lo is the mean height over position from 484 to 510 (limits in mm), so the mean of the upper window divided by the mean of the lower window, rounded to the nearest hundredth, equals 1.22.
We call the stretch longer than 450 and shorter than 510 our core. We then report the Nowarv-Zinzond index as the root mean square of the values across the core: 275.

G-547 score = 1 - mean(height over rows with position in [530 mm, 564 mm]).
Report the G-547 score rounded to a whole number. -305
